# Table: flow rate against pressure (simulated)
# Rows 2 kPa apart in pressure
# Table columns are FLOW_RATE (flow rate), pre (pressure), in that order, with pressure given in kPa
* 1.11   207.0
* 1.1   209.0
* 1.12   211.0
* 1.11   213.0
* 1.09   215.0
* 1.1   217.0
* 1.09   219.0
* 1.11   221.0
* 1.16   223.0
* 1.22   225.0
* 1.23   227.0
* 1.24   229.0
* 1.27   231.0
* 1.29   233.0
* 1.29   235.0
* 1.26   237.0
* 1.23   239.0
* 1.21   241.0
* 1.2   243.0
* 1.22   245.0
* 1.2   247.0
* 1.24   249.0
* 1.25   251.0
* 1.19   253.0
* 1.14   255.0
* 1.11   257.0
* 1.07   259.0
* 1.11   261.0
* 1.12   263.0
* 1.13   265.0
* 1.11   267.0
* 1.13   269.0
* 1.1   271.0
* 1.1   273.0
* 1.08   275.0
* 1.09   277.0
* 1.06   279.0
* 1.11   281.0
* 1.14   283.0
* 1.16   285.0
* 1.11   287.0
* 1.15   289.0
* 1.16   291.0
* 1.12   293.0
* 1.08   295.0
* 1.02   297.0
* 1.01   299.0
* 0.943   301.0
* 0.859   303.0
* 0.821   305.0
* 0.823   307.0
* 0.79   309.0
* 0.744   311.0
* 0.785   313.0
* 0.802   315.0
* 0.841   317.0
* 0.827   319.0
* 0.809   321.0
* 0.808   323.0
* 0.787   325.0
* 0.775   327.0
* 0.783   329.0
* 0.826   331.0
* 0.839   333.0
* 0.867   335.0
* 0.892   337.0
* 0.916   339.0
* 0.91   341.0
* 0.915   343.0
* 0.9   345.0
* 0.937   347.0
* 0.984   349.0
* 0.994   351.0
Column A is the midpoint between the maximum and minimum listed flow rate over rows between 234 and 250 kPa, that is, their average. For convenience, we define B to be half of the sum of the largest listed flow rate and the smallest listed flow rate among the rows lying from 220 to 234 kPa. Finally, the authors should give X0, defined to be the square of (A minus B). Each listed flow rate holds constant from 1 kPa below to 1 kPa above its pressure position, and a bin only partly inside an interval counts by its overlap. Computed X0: 0.002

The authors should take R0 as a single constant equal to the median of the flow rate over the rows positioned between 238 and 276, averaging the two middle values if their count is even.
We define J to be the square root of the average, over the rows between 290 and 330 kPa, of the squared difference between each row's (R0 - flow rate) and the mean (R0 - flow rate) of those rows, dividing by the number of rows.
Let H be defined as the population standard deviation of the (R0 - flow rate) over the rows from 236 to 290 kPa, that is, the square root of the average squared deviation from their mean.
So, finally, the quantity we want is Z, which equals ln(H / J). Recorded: -0.77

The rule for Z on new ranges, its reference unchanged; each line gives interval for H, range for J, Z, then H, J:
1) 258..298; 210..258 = -0.65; 0.034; 0.065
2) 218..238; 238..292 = 0.25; 0.068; 0.053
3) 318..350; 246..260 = -0.02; 0.061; 0.062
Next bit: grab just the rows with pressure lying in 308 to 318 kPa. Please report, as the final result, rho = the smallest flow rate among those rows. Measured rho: 0.744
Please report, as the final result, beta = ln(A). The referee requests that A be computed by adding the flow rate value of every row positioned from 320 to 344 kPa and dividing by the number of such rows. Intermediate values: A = 0.84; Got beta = -0.17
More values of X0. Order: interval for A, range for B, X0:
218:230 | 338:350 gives 0.050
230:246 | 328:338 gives 0.166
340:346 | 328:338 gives 0.005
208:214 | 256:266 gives 0.000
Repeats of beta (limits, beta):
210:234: 0.16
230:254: 0.21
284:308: 0.02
